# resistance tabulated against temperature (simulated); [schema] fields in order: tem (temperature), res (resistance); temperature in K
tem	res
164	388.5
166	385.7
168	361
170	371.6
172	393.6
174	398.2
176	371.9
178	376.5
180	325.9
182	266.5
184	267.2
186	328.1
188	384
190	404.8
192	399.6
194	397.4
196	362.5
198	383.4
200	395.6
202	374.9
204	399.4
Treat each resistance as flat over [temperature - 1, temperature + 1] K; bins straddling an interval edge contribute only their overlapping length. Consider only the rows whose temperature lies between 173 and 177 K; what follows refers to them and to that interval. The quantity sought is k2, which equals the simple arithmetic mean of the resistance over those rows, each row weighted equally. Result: 385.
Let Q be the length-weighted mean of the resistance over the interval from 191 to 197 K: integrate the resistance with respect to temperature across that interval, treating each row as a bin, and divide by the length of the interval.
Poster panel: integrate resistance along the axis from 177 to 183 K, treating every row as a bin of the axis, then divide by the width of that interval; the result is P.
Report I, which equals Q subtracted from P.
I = -64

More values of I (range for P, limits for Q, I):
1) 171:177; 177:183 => 65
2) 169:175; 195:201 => 7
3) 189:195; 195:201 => 20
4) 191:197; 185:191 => 14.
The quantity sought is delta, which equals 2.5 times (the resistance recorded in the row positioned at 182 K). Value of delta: 666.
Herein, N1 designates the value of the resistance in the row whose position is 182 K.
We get 266.5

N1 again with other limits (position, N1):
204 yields 399.4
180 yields 325.9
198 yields 383.4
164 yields 388.5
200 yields 395.6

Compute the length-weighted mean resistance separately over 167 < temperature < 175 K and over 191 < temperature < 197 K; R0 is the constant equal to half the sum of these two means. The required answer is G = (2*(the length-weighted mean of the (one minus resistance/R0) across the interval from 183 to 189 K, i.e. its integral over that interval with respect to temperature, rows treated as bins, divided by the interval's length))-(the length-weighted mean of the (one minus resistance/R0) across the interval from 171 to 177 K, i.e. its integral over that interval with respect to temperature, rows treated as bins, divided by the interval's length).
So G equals 0.3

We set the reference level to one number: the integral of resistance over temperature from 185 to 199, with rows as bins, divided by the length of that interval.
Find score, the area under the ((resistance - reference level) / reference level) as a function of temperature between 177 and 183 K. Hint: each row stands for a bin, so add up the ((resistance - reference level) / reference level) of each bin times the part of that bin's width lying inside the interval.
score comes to -0.90 K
